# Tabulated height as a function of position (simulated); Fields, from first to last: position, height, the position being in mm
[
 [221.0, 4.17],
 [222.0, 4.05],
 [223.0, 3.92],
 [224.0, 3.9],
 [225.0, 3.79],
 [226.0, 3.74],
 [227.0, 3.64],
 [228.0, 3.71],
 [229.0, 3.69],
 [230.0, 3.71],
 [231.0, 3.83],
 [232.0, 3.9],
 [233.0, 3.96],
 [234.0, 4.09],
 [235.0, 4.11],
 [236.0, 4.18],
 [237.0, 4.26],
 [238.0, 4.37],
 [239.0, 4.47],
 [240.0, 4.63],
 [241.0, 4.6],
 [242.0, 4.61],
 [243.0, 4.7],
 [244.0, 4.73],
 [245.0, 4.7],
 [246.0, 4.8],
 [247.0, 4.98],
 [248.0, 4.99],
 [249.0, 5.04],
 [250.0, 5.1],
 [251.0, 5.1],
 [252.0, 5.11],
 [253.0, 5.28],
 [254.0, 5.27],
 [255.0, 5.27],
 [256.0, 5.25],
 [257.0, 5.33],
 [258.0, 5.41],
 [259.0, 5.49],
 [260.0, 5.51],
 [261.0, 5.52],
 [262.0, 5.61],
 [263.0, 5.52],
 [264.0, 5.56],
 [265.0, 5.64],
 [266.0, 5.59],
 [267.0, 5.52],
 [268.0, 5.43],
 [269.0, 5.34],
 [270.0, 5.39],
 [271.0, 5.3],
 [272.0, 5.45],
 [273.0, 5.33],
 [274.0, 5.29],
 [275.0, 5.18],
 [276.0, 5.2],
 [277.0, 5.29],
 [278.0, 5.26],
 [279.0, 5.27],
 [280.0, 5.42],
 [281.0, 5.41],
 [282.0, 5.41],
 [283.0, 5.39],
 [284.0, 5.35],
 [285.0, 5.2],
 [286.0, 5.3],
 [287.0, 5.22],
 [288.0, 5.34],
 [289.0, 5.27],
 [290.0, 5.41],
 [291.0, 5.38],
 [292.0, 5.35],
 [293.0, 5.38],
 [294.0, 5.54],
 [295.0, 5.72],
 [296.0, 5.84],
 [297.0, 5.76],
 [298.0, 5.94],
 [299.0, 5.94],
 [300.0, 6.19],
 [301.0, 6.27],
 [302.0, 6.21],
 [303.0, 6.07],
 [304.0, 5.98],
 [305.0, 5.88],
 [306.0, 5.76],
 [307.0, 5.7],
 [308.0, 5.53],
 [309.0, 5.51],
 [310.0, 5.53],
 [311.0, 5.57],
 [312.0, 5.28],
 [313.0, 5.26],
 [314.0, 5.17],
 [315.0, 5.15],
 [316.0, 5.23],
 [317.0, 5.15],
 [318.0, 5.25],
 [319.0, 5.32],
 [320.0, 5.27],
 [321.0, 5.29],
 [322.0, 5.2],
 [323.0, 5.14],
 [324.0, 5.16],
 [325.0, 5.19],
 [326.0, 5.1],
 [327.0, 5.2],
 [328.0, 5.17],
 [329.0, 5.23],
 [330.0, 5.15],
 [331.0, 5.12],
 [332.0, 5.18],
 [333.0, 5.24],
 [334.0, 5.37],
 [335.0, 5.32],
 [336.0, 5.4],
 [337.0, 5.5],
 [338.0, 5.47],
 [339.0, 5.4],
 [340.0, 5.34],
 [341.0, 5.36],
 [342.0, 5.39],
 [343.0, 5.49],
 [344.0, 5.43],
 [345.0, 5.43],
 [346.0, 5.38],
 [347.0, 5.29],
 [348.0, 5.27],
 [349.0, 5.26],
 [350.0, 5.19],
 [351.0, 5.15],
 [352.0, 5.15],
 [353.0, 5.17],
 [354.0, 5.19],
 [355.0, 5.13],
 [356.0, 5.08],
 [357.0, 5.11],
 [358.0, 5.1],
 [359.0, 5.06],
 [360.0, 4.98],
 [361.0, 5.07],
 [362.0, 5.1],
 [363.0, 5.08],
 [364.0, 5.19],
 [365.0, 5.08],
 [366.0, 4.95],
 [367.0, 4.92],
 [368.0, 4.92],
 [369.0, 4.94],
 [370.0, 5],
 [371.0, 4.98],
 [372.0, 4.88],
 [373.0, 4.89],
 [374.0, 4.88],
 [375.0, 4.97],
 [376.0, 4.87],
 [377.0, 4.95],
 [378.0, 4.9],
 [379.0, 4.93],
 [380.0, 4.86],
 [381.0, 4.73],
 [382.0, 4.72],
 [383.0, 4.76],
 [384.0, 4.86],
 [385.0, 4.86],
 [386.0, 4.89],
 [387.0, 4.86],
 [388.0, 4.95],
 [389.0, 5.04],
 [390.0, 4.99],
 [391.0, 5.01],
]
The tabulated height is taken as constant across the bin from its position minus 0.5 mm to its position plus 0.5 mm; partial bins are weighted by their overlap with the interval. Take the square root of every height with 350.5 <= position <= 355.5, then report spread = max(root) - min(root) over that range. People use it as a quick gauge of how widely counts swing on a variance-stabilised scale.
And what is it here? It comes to 0.013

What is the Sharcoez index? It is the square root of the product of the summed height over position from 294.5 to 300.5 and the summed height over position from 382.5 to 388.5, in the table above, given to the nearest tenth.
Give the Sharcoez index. 32.1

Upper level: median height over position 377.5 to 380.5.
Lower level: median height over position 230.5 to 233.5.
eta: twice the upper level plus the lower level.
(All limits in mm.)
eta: 13.7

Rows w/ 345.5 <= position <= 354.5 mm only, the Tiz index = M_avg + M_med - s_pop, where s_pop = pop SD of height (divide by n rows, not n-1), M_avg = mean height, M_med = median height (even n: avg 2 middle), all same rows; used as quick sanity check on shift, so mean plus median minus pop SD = 10.3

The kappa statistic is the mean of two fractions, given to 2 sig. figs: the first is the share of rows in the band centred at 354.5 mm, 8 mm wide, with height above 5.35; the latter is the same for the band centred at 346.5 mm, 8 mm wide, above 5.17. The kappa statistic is 0.50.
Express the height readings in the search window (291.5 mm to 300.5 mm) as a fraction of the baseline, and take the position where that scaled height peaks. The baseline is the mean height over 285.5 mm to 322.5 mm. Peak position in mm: 300.0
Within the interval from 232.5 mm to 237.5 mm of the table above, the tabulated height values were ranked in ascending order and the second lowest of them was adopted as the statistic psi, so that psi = 4.09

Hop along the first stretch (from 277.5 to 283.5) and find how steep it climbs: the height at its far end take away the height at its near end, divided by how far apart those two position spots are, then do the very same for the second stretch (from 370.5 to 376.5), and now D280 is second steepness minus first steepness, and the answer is -0.05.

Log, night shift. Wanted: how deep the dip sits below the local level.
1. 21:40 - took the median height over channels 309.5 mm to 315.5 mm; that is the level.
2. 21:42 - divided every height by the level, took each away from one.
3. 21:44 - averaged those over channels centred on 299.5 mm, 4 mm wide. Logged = -0.155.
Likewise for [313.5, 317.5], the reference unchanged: 0.018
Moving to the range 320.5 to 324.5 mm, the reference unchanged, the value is 0.014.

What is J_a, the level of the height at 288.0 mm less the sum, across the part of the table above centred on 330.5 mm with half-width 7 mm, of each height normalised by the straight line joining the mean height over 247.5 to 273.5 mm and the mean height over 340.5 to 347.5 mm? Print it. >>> -8.3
